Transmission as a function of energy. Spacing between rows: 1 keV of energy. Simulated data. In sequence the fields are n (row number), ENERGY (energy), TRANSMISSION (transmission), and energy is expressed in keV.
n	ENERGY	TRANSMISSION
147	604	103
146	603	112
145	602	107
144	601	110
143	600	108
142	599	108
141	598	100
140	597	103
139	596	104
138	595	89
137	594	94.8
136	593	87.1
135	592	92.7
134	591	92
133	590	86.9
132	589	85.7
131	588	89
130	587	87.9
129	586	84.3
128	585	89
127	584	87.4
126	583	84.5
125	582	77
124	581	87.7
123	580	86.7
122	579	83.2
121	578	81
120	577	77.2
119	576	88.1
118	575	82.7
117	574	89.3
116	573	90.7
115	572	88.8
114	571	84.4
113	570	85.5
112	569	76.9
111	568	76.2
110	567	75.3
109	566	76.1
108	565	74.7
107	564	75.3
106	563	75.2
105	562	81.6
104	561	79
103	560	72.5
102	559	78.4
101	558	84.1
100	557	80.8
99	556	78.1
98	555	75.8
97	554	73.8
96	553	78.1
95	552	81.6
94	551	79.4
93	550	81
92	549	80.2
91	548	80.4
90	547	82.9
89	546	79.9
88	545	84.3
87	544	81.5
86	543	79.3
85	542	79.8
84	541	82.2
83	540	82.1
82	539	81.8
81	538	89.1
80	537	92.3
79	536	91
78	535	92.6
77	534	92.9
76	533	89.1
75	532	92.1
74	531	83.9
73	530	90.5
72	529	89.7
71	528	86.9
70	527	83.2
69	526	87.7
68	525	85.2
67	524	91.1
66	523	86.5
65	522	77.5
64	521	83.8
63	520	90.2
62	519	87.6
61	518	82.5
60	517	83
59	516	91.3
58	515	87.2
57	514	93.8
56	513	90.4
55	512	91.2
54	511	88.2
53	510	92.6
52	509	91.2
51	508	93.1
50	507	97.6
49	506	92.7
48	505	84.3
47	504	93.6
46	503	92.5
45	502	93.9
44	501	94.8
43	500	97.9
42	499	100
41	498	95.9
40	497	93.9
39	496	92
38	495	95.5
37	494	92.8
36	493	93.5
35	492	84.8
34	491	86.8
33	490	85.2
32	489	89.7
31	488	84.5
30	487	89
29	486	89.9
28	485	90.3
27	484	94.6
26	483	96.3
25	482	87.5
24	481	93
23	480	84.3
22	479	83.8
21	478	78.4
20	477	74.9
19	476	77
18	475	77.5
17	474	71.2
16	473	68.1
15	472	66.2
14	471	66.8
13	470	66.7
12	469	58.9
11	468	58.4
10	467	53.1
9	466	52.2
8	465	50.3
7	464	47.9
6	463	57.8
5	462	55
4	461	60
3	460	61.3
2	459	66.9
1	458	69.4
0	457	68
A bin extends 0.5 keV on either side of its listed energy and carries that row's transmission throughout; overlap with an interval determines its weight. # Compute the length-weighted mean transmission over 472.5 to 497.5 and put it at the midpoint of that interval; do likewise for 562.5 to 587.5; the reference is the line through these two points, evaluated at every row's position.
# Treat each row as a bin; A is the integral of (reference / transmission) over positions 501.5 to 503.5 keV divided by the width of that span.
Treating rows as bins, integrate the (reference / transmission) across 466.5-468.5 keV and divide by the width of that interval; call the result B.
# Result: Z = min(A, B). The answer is 0.917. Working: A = 0.92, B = 1.56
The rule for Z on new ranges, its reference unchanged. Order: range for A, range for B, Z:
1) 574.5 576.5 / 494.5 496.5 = 0.915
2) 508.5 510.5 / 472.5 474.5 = 0.927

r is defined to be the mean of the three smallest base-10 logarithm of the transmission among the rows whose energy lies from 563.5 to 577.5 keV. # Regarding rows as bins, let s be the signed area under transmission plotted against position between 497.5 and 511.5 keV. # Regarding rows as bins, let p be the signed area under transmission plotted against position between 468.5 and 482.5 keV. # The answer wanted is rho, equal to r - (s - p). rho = -252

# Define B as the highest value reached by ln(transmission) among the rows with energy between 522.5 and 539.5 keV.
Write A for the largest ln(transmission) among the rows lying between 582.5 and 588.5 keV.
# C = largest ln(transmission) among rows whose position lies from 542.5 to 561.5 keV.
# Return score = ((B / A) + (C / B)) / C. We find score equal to 0.448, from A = 4.49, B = 4.53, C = 4.43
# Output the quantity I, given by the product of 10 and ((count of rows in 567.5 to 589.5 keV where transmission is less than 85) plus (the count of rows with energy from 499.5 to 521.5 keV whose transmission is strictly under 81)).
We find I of 100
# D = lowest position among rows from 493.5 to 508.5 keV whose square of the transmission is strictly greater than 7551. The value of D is 494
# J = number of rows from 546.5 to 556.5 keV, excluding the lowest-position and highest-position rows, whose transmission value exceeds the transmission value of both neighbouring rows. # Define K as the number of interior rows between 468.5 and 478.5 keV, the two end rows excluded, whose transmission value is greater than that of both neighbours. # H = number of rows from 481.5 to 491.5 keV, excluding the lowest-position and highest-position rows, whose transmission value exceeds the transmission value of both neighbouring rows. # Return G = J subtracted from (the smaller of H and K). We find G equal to 0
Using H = 2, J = 2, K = 2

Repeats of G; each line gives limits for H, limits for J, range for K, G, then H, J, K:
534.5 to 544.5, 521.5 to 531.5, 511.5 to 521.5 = -1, 2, 3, 3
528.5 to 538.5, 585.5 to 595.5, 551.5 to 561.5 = -2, 4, 3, 1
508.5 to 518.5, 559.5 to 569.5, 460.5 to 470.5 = -2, 4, 3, 1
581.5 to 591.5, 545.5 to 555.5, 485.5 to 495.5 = -1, 2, 3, 3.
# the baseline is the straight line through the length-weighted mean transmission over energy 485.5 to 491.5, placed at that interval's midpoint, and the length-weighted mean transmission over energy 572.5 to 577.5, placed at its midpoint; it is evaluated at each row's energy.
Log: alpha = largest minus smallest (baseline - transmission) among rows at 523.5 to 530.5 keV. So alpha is 8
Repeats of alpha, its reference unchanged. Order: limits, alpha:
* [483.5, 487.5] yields 6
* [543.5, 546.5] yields 4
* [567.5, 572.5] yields 13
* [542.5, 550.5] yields 5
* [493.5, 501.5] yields 8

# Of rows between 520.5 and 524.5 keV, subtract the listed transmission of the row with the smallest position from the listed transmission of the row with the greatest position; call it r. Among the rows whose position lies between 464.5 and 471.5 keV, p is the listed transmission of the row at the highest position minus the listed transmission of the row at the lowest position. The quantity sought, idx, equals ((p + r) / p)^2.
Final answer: 2.1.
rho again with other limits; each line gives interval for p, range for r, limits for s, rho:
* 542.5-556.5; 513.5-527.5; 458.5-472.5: 297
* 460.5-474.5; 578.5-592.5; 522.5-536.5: -408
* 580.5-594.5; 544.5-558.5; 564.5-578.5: 81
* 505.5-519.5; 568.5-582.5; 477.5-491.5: 31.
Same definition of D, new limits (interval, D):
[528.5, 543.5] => 529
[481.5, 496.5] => 482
